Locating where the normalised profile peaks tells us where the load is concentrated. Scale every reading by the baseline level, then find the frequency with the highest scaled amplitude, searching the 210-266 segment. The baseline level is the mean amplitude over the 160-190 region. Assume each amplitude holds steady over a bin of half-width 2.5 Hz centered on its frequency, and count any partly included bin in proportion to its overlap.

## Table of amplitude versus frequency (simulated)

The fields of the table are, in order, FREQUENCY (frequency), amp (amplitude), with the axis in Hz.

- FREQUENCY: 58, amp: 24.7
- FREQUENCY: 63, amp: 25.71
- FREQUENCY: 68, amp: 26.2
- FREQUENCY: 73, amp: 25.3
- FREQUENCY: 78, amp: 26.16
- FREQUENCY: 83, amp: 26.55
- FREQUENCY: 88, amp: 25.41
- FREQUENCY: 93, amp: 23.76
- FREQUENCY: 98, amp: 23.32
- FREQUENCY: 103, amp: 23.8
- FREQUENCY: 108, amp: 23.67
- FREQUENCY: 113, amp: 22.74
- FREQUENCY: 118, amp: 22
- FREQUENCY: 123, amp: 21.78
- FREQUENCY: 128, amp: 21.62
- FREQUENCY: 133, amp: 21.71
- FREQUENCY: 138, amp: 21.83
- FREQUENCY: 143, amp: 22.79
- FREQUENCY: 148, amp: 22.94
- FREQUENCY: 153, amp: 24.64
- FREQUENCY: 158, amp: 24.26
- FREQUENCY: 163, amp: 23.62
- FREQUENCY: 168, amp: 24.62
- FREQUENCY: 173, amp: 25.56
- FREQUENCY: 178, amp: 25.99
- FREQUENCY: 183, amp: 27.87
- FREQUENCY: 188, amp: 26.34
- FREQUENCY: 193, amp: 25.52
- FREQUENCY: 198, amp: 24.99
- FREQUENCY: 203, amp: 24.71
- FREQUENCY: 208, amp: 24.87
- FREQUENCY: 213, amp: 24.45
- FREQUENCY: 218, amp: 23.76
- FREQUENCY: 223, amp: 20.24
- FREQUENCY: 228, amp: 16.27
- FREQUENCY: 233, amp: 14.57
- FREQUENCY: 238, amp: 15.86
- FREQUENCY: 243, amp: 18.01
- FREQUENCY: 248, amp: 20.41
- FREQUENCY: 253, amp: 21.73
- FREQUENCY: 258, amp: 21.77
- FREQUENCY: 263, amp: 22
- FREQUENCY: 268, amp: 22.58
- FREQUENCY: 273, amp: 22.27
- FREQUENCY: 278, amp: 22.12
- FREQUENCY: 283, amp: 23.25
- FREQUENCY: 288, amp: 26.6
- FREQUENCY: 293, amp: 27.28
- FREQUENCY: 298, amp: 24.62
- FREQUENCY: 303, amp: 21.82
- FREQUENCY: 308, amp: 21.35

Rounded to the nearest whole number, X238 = 213 Hz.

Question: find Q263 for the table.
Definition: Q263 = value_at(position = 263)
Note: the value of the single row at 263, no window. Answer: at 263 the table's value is 22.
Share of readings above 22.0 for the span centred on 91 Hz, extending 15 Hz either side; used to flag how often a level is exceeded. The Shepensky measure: 1.0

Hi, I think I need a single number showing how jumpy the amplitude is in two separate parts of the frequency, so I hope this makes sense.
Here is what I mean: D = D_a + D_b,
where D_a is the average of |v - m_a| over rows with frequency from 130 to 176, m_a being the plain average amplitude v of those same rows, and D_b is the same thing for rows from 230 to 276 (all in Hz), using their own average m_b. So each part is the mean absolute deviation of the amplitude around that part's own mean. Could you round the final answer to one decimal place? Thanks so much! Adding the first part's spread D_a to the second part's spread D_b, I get 3.6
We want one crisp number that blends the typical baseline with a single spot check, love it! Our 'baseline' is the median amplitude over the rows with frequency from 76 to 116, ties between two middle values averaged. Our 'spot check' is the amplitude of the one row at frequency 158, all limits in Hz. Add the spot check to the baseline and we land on 48.0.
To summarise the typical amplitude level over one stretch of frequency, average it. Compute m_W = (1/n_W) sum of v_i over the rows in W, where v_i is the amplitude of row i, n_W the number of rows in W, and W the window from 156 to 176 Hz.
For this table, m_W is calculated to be 25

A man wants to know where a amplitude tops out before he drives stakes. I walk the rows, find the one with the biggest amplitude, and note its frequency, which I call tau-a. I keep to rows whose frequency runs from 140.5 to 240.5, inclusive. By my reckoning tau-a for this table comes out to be 183 Hz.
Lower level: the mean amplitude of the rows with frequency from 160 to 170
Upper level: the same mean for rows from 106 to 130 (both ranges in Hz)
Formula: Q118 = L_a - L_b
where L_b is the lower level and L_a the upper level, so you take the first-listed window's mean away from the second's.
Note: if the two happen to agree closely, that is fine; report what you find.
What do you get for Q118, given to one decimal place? -1.8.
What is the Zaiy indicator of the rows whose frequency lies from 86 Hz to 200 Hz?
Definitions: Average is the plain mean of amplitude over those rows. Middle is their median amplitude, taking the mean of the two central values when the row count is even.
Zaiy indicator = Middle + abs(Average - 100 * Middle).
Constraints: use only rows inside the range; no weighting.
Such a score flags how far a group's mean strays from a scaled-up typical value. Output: 2376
